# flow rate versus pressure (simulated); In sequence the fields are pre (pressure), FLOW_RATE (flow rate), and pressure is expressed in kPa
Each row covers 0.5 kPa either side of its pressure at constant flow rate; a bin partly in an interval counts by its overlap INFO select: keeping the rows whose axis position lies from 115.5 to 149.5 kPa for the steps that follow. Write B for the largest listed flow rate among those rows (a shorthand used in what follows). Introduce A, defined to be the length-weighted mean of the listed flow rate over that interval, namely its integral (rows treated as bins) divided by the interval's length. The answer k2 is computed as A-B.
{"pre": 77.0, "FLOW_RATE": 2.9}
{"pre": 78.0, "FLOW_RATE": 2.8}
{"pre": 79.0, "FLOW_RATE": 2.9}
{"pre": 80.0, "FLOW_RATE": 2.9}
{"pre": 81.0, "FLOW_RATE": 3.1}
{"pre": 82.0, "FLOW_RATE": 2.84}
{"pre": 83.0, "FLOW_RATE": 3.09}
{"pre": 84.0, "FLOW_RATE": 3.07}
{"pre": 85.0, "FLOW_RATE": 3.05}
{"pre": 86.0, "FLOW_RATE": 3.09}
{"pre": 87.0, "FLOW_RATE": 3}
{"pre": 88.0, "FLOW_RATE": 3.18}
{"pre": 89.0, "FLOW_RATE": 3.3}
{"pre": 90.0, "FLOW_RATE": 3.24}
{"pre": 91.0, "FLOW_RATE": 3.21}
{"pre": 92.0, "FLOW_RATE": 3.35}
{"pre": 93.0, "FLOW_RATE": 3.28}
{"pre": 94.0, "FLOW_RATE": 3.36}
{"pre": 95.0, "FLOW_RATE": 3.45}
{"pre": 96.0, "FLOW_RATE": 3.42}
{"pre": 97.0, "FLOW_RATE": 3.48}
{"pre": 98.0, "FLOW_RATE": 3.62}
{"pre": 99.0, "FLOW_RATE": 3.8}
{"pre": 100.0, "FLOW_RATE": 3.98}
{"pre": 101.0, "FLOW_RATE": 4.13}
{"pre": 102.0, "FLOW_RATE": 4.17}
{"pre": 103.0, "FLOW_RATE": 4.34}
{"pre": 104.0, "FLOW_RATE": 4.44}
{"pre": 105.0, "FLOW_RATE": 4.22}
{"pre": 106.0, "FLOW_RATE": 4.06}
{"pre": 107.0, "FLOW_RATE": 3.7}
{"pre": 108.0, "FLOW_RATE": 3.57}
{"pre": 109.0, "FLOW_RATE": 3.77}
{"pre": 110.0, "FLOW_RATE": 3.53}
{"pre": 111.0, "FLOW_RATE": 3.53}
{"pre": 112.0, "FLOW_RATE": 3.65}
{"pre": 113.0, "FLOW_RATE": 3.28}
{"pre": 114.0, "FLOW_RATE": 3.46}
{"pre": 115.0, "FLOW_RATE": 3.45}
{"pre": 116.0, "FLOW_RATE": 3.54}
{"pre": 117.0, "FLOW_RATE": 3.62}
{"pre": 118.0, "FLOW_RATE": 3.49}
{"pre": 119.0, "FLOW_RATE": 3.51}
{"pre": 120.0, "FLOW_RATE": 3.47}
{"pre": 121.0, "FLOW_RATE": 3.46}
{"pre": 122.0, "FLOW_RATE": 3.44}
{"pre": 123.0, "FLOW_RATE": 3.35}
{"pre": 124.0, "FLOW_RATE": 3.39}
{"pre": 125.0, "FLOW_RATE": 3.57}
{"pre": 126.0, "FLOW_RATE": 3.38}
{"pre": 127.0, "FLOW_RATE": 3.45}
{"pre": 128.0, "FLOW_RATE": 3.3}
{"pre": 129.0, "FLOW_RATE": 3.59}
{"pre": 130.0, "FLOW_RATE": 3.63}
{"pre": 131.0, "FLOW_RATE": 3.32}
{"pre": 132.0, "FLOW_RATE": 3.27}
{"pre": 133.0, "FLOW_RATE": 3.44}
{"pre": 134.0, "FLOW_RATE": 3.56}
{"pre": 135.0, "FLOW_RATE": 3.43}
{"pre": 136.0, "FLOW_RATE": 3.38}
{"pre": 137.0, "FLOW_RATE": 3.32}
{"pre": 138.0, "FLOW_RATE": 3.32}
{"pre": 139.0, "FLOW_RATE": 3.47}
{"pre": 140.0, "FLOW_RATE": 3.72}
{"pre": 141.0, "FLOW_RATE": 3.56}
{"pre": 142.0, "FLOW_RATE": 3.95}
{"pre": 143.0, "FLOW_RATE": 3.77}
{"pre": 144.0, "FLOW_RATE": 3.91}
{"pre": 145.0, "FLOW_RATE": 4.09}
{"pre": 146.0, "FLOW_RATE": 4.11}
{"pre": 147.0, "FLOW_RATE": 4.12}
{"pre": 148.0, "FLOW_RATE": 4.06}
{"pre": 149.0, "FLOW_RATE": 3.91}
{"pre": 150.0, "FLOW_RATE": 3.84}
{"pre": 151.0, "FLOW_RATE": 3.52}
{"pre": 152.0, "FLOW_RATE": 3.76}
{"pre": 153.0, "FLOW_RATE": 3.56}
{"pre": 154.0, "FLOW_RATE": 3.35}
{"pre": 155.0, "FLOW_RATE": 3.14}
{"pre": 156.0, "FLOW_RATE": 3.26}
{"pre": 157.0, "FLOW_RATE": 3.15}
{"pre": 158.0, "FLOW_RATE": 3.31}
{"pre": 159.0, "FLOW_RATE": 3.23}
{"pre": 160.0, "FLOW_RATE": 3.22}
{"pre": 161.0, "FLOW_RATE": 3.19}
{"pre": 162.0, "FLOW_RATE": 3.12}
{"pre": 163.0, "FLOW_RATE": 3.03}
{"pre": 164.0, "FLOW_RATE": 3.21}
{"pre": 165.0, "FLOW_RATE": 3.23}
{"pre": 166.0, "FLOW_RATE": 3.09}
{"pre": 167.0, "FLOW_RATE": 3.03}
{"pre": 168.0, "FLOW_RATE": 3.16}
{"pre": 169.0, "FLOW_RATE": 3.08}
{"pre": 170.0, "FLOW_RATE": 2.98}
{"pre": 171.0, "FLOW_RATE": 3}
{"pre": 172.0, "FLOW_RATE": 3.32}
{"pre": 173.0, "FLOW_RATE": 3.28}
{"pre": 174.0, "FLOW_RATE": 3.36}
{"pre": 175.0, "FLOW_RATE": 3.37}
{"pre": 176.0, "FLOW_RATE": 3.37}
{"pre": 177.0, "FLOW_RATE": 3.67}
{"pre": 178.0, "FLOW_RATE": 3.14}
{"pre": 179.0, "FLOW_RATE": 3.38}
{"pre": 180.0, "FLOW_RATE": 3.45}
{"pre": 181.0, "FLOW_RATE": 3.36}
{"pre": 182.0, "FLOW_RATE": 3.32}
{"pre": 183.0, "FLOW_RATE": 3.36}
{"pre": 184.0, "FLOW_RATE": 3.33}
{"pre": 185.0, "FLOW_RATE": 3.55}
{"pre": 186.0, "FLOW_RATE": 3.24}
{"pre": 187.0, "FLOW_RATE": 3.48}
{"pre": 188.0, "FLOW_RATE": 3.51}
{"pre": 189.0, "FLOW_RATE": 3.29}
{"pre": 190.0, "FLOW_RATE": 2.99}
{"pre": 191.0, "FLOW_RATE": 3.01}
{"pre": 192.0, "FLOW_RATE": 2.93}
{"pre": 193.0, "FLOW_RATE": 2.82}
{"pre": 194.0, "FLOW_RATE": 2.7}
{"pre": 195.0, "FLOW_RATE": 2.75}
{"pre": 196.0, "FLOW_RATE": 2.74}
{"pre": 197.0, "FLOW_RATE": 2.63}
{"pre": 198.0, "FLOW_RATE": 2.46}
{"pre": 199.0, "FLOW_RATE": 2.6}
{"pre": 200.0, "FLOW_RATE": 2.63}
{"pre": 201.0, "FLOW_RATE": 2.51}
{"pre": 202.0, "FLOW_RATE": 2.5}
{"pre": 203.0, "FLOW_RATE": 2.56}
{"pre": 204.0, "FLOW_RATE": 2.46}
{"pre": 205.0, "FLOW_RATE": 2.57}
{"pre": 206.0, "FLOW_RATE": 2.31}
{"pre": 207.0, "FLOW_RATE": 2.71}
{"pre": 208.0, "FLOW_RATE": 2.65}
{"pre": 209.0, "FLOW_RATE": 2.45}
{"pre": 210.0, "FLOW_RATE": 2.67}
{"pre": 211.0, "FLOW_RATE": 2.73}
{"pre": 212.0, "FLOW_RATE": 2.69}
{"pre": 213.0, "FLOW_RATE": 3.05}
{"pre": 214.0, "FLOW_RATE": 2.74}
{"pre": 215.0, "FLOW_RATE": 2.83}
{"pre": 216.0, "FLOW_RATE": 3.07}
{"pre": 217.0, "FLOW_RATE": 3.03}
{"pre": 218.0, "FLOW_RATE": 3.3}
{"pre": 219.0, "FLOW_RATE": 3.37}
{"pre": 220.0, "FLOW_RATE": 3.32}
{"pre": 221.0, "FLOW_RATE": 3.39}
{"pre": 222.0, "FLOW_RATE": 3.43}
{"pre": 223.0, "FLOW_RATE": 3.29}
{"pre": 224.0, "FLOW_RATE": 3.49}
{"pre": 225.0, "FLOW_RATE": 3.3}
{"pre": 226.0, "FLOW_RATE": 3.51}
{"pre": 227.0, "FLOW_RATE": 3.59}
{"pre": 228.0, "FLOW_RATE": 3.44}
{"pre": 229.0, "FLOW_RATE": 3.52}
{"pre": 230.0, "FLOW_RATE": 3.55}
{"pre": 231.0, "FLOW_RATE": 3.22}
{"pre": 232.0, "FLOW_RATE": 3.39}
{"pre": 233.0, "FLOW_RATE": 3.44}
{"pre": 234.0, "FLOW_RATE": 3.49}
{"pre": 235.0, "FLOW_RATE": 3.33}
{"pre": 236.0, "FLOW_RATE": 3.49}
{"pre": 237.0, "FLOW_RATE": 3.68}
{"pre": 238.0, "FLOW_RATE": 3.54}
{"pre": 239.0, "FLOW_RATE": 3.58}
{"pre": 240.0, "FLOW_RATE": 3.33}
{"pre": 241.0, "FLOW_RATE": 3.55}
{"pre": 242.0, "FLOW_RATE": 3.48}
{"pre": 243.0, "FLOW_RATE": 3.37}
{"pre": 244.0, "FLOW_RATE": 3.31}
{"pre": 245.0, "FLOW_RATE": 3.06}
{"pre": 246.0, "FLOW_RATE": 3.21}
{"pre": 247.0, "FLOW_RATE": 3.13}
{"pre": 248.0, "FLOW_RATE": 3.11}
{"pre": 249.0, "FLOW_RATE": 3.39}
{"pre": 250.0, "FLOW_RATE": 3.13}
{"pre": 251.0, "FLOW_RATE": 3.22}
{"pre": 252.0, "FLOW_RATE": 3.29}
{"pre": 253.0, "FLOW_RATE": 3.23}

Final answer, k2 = -0.53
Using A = 3.59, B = 4.12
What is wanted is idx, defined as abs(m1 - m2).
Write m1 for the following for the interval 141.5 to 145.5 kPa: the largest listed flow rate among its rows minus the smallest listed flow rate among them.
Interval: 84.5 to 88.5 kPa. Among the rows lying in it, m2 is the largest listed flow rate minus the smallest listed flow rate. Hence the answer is 0.14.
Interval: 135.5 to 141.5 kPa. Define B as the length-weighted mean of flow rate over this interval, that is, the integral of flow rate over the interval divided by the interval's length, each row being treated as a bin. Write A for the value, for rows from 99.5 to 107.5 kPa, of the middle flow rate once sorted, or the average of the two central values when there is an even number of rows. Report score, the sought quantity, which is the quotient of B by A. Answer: 0.83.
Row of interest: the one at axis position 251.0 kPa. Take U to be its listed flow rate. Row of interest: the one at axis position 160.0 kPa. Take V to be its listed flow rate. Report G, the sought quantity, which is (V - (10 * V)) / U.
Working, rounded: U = 3.22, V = 3.22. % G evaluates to -9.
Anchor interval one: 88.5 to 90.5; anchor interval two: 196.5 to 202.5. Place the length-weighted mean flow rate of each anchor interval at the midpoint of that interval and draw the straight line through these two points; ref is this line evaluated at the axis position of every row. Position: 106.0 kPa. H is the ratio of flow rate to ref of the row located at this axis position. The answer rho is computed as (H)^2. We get 1.6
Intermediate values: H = 1.28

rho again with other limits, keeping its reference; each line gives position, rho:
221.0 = 2.0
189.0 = 1.6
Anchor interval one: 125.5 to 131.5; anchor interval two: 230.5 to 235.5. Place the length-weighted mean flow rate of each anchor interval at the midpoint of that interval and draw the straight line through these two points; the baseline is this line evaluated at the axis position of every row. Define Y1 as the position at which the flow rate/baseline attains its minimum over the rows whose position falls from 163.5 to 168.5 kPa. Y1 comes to 167.0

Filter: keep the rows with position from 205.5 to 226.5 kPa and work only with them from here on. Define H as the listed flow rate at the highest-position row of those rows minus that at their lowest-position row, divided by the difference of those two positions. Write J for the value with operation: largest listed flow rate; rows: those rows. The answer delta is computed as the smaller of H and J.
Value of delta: 0.060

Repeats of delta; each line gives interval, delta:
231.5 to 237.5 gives 0.058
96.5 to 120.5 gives 0.000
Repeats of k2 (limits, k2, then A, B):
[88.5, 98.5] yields -0.25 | 3.37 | 3.62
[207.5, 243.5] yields -0.42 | 3.26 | 3.68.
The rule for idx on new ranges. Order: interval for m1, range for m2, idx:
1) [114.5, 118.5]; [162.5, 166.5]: 0.03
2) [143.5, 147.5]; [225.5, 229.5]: 0.06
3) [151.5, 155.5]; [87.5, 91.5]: 0.50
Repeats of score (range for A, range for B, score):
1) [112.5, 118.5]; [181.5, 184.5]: 0.96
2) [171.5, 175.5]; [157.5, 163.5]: 0.95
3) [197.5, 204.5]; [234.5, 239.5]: 1.40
